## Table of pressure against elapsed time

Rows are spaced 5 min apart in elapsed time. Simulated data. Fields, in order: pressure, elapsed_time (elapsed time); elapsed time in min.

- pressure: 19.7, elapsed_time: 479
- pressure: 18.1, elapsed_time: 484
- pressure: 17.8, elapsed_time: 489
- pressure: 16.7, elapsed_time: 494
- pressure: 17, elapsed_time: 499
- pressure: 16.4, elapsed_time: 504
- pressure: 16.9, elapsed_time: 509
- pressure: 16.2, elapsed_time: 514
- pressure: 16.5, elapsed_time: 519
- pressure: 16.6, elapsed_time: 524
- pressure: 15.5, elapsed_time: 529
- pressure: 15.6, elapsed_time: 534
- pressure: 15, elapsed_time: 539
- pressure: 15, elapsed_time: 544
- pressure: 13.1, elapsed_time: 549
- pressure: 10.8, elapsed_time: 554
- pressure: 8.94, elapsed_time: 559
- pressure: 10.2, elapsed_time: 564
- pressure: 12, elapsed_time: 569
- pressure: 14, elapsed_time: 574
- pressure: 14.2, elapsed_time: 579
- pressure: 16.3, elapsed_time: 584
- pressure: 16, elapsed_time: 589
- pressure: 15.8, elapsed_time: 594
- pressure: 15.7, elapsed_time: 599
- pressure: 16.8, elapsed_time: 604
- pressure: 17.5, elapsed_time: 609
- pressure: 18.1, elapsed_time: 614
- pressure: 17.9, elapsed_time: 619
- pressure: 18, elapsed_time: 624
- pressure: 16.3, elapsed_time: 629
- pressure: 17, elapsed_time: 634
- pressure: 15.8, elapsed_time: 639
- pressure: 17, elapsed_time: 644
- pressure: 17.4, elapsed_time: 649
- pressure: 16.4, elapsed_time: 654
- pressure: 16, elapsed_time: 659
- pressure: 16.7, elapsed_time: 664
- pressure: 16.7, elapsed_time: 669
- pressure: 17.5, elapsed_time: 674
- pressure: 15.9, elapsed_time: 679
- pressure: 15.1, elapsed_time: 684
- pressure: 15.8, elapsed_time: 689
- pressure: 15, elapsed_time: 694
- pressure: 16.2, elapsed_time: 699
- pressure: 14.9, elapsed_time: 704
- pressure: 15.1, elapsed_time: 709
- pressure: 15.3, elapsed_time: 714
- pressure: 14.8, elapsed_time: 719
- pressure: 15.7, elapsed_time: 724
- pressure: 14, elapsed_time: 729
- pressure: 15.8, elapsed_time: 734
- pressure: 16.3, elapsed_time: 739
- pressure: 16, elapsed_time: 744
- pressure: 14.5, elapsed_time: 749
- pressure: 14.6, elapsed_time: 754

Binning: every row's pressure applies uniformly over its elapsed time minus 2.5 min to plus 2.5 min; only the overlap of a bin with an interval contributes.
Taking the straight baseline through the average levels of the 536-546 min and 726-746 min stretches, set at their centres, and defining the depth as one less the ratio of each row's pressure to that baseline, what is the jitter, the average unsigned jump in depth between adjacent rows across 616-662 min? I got 0.055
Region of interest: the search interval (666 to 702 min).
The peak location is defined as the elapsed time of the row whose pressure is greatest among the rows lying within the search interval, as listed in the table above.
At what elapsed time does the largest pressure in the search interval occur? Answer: 674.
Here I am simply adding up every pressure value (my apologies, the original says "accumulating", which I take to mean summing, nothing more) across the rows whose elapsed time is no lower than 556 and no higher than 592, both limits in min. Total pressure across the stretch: 92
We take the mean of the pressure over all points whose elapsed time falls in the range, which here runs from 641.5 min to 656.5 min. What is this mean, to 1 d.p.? 16.9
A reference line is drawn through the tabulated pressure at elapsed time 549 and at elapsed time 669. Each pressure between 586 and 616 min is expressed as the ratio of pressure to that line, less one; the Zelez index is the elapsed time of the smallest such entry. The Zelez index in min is 599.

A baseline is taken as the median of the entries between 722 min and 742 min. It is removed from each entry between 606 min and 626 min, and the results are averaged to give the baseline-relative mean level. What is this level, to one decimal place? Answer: 2.1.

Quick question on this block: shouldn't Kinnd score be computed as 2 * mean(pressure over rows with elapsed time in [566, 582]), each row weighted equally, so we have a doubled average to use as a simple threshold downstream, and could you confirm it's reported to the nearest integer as 27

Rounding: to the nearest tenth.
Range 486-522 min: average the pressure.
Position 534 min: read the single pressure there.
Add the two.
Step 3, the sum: 32.4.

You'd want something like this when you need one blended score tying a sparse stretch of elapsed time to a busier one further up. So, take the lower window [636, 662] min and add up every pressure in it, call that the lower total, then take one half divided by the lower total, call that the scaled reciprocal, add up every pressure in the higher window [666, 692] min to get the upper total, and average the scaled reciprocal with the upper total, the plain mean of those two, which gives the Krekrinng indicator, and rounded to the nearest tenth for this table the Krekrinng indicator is 40.5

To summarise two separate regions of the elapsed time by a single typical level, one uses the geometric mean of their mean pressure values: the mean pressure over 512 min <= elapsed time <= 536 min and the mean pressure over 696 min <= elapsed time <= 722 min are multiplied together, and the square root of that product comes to 15.7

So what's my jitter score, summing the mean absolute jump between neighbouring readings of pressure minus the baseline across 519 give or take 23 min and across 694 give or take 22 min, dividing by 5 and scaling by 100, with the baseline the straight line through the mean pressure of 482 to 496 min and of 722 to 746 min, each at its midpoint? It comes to 27.0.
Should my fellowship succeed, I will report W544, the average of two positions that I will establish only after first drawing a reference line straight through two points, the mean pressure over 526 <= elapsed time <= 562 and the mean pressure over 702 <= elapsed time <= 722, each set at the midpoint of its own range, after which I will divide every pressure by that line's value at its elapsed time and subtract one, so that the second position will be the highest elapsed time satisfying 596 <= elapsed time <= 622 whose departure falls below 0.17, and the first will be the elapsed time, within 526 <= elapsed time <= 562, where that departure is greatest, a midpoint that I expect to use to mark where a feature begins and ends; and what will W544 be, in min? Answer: 566.5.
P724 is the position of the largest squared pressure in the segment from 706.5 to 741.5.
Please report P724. 739 min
